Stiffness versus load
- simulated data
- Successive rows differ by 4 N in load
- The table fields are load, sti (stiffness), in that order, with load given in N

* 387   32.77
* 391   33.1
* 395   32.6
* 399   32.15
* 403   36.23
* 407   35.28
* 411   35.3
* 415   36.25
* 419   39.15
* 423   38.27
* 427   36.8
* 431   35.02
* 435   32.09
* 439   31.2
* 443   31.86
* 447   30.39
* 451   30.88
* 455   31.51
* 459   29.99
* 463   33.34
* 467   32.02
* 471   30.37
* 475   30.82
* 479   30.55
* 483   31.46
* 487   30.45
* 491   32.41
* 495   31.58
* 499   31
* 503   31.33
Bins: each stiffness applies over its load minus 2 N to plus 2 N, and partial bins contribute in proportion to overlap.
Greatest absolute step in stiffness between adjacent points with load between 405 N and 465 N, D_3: 3.35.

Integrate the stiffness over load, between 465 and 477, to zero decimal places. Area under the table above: 373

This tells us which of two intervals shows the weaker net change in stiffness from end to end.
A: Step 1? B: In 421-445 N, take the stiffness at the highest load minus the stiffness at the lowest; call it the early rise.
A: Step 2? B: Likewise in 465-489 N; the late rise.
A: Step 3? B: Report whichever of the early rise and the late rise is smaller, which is -6.4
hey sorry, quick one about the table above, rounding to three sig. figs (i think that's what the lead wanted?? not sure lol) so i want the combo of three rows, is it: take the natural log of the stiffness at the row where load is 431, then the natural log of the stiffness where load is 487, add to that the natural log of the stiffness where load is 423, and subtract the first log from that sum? 3.50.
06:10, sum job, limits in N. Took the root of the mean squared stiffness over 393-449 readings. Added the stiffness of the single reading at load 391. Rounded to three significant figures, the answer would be 67.7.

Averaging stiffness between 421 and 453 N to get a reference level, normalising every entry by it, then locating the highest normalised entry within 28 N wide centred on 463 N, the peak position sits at 463 N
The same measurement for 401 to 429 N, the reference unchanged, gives 419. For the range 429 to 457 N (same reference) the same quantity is 431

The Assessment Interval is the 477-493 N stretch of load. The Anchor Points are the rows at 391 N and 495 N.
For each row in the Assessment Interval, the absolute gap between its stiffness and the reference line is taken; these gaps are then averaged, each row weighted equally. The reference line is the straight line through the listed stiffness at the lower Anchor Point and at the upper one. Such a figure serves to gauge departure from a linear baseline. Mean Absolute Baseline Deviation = 0.89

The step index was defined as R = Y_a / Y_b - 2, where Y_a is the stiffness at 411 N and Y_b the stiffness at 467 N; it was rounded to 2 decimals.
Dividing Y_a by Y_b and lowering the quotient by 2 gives -0.90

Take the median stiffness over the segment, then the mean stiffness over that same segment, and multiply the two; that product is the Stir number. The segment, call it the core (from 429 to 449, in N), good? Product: 1023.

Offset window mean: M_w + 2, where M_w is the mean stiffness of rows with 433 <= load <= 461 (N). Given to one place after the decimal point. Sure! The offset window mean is 33.1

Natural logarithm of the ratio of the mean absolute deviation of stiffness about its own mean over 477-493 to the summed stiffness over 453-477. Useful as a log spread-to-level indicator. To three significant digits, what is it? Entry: -5.57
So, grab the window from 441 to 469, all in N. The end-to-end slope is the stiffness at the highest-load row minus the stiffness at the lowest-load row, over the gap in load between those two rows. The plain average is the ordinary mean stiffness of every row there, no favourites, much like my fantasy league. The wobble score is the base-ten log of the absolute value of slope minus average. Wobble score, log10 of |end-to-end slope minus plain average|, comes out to 1.50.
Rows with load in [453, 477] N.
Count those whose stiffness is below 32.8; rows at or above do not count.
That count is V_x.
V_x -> 5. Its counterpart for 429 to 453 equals 5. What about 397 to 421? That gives 1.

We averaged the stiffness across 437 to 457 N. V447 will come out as 31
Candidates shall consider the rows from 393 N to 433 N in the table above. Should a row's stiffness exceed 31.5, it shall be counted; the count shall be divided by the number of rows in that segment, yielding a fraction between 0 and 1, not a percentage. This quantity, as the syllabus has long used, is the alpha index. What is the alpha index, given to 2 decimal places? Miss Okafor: 1.00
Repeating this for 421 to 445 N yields 0.83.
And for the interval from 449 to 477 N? 0.43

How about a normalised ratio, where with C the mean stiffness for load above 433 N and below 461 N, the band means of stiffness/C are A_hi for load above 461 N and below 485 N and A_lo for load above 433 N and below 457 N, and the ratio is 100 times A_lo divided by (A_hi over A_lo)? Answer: 100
